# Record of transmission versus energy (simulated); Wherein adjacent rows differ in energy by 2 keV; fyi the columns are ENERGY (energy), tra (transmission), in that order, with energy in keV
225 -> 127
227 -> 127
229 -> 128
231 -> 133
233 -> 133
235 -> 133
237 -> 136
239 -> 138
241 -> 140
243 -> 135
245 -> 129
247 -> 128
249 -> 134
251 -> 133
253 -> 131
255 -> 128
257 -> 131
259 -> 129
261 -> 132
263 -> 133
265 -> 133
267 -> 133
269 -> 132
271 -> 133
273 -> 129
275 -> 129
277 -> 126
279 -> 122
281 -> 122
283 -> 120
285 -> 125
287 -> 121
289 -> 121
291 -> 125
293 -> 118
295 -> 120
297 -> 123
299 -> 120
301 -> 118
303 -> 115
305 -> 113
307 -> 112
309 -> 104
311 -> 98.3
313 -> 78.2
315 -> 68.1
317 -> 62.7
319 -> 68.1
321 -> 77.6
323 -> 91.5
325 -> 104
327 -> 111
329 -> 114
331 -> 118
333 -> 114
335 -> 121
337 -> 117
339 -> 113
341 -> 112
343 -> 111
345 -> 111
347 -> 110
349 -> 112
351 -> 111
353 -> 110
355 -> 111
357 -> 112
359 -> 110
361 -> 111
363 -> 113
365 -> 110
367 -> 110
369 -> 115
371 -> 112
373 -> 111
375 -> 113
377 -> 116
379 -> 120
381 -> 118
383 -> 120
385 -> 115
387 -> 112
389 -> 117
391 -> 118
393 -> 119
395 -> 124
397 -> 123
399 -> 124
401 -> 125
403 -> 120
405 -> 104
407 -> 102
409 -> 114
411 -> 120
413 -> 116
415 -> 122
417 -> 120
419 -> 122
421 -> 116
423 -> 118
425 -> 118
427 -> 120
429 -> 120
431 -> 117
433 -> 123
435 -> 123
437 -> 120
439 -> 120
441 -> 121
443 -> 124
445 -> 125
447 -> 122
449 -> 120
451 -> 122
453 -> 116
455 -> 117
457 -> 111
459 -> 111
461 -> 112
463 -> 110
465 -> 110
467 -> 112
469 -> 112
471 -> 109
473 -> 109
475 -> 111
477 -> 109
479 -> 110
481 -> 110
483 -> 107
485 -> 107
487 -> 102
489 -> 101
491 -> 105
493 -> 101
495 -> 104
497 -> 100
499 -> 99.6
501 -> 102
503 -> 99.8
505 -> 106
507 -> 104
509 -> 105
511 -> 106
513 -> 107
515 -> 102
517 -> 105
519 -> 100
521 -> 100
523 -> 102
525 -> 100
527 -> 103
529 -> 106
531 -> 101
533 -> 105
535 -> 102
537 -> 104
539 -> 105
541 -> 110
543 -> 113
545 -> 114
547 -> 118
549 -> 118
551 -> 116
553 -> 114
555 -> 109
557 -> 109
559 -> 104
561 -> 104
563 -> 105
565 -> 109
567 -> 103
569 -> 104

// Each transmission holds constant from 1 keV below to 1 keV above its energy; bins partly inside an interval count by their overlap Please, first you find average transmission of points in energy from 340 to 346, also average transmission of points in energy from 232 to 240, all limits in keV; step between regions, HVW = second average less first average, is 24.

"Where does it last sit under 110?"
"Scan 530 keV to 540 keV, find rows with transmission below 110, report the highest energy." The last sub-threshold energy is 539 keV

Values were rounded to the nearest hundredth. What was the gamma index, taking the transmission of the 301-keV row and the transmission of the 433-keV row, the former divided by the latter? 0.96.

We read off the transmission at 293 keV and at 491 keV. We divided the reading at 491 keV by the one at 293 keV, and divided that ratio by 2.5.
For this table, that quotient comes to 0.36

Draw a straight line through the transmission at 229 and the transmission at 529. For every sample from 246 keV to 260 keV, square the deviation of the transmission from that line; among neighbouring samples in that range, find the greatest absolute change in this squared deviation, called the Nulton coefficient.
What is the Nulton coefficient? 54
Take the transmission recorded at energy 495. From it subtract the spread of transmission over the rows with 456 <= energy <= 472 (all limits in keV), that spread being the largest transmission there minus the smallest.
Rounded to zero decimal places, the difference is 101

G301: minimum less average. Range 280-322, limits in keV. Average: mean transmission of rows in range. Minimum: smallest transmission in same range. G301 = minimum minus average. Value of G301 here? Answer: -43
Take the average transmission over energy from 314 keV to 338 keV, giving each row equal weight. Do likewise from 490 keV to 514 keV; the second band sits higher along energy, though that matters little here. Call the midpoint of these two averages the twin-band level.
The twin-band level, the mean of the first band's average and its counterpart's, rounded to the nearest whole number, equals 100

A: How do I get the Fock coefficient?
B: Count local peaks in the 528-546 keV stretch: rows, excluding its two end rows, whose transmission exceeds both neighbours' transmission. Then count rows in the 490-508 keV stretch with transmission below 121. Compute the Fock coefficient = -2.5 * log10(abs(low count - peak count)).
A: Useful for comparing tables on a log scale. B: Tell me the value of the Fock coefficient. -2.26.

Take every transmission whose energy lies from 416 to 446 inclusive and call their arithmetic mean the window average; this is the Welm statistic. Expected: 120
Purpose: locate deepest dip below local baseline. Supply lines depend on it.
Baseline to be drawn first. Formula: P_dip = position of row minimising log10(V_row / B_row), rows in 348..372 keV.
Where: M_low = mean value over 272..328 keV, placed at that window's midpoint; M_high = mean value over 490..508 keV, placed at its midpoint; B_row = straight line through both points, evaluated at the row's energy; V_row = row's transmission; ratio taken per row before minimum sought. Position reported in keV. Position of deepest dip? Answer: 353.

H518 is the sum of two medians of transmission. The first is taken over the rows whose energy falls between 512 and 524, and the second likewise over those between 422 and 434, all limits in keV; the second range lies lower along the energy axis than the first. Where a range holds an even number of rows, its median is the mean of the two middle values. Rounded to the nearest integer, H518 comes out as 221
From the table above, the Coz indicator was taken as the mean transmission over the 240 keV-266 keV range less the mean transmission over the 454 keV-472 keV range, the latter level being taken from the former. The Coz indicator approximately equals 20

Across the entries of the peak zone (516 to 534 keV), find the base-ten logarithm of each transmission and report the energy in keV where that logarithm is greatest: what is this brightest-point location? 529 keV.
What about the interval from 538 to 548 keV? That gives 547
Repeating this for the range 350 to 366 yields 363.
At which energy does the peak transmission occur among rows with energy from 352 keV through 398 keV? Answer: 395 keV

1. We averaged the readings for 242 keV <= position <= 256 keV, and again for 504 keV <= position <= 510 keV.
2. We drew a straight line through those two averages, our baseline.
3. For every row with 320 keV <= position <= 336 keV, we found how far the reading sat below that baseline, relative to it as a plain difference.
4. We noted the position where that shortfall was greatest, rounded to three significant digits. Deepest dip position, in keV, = 321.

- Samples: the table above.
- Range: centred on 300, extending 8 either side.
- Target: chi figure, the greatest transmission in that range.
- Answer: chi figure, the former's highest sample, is 123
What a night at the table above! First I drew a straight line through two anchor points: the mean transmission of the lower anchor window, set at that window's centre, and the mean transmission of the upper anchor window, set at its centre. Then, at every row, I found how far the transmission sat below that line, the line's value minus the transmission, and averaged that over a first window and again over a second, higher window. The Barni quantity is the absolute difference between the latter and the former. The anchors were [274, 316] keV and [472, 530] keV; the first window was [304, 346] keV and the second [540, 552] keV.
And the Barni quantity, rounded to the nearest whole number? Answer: 25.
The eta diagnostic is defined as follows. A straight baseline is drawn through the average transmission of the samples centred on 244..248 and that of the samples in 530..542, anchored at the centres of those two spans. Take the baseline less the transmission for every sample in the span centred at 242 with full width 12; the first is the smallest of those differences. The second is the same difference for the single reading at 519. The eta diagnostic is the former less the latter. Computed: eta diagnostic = -17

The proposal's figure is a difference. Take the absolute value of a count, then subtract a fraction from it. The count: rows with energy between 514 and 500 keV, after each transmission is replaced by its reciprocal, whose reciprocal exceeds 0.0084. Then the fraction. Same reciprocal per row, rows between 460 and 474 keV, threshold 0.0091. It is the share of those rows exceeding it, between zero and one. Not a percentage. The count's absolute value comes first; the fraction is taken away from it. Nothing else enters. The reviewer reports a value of 6.7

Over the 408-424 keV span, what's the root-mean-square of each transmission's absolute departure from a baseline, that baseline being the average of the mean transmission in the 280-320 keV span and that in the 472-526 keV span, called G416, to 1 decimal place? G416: 12.9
